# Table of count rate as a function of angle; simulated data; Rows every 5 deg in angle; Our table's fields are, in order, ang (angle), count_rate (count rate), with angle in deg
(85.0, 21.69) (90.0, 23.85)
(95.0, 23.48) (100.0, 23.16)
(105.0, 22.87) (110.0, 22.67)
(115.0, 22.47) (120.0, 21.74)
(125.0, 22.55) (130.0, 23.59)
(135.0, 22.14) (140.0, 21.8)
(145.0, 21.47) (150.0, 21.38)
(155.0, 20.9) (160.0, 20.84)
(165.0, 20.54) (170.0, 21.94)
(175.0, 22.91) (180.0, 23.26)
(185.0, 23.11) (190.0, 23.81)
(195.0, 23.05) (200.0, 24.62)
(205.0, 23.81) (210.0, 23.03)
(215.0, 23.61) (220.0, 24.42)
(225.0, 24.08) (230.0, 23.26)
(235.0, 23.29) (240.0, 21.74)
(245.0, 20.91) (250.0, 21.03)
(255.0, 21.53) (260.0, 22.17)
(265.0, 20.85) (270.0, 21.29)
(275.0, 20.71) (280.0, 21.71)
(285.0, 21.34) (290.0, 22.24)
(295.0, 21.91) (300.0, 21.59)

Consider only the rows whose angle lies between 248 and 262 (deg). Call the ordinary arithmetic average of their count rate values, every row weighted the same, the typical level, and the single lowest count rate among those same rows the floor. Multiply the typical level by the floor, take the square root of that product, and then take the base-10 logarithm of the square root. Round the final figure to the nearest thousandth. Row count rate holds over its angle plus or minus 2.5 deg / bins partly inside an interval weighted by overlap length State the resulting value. 1.328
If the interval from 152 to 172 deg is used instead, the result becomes 1.318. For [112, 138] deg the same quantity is 1.345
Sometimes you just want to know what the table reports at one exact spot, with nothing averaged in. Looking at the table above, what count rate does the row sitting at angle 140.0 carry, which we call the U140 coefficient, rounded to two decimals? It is 21.80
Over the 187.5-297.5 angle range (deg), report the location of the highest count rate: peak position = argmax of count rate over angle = 200.0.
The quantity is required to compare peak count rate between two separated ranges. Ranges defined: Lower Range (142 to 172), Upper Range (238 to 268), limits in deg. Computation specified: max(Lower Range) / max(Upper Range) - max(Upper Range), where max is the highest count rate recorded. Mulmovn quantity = -21.2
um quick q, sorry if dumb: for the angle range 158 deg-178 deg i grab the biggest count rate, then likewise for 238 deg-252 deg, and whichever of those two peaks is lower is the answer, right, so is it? 21.7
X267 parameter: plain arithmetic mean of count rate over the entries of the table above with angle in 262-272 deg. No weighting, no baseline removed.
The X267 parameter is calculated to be 21.1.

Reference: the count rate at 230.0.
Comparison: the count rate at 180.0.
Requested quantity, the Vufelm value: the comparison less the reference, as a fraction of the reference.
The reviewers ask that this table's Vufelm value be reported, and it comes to 0.00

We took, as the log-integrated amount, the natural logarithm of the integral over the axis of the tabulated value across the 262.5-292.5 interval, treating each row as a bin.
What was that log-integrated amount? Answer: 6.46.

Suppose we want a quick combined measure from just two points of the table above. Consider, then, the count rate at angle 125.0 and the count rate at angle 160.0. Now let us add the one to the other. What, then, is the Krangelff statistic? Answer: 43.4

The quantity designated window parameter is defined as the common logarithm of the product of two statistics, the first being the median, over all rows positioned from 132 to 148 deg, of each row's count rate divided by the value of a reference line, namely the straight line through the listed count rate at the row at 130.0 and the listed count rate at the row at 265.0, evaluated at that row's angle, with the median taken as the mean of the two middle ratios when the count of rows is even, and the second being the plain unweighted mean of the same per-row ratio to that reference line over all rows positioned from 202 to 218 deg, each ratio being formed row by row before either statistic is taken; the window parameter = 0.00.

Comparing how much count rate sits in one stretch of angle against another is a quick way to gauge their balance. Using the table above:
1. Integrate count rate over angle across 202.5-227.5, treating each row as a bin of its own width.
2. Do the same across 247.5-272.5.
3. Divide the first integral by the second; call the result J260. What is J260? 1.11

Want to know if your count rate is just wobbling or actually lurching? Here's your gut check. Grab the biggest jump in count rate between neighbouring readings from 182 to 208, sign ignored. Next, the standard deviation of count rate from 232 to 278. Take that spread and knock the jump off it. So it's -0.8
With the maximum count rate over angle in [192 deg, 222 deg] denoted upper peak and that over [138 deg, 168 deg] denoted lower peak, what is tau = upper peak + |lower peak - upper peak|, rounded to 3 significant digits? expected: 27.4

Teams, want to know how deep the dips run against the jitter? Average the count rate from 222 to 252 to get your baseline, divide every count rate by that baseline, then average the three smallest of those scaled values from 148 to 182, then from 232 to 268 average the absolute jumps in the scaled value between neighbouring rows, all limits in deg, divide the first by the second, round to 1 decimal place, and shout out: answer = 25.1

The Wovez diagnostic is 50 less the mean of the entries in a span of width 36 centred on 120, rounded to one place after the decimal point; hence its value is 27.4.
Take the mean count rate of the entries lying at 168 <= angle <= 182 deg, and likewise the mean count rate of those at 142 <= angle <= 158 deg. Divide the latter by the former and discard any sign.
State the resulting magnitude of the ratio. 0.94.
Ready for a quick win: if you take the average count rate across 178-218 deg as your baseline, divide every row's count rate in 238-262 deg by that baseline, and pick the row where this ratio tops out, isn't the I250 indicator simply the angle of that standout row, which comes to 260.0 deg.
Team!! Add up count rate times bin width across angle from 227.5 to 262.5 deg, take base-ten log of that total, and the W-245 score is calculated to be 2.886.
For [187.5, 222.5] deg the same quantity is 2.920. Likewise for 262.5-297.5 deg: 2.875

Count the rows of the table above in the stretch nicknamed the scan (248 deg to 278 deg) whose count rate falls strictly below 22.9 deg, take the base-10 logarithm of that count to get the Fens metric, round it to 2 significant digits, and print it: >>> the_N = 0.78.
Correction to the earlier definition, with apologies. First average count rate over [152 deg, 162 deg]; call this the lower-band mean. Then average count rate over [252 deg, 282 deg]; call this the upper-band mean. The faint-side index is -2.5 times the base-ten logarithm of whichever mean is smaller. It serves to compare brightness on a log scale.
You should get -3.30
